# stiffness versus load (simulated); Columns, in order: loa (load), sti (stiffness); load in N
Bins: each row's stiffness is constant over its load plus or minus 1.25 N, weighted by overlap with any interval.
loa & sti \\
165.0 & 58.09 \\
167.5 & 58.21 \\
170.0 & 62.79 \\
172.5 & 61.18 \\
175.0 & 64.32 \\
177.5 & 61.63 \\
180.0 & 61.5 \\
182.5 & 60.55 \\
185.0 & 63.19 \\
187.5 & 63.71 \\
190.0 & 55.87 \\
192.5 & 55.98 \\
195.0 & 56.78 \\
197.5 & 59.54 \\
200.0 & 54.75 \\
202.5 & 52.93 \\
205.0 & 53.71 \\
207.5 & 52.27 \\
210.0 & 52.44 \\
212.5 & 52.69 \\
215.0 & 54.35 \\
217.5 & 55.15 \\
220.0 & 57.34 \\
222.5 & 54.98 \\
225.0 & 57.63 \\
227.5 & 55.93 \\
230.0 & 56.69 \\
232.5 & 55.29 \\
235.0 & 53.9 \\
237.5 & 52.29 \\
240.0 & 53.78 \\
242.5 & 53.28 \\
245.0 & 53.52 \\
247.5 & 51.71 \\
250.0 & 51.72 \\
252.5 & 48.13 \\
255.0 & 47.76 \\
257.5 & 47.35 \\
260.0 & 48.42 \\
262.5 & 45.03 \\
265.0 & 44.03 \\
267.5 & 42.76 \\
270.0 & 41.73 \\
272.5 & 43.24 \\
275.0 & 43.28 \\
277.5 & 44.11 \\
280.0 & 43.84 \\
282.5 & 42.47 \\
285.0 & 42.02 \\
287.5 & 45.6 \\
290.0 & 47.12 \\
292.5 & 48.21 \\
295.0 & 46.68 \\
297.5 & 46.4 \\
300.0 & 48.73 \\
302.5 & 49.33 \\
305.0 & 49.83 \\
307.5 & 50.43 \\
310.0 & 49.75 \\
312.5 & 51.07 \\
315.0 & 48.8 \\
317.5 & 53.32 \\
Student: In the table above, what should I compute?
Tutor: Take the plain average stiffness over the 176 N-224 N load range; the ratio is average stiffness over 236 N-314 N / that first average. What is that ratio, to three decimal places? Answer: 0.837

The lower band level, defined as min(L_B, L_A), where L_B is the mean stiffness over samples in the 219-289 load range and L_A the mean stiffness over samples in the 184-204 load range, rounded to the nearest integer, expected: 49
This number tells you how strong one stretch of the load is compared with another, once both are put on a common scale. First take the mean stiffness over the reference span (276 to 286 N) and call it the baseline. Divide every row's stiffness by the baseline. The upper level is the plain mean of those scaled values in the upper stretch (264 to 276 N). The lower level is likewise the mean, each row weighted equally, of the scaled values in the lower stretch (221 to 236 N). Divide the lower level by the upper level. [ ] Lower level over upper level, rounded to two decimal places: 1.30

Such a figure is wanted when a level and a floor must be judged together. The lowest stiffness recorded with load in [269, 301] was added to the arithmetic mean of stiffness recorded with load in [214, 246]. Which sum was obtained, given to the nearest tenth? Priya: 96.7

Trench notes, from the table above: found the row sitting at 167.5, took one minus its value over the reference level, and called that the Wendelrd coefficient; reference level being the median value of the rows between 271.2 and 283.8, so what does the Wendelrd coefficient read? -0.34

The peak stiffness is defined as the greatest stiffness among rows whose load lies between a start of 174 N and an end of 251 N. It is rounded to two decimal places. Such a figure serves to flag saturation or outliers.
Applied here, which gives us 64.32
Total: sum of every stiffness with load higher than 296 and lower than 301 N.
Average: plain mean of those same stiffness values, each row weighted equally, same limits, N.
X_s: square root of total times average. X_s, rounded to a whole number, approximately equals 67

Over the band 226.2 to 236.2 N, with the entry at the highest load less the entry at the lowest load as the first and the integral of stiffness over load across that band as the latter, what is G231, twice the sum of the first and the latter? 1105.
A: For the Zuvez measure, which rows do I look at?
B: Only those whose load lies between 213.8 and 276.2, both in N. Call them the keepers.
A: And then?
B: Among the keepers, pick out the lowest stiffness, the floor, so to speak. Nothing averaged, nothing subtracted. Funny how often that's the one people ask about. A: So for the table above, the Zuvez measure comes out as 41.73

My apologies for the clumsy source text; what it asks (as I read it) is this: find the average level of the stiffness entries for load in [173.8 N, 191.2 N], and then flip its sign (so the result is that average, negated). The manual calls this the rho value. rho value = -62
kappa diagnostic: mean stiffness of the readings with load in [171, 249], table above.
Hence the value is 56.4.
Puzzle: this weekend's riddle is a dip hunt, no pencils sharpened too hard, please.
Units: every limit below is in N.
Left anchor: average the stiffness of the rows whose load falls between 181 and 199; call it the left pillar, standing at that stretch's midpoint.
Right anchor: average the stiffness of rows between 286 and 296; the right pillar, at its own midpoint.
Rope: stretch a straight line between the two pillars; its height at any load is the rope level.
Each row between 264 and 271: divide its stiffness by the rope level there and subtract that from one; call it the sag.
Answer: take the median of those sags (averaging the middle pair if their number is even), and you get 0.14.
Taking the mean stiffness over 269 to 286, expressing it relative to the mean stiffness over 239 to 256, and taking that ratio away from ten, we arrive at 9.16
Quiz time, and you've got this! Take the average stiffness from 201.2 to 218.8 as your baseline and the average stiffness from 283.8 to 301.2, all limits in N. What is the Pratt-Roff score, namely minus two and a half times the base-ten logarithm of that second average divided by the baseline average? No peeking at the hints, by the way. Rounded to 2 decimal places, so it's 0.15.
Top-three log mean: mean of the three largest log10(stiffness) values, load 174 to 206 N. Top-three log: 1.80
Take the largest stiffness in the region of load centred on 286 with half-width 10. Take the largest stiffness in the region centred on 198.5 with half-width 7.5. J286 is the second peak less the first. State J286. 11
